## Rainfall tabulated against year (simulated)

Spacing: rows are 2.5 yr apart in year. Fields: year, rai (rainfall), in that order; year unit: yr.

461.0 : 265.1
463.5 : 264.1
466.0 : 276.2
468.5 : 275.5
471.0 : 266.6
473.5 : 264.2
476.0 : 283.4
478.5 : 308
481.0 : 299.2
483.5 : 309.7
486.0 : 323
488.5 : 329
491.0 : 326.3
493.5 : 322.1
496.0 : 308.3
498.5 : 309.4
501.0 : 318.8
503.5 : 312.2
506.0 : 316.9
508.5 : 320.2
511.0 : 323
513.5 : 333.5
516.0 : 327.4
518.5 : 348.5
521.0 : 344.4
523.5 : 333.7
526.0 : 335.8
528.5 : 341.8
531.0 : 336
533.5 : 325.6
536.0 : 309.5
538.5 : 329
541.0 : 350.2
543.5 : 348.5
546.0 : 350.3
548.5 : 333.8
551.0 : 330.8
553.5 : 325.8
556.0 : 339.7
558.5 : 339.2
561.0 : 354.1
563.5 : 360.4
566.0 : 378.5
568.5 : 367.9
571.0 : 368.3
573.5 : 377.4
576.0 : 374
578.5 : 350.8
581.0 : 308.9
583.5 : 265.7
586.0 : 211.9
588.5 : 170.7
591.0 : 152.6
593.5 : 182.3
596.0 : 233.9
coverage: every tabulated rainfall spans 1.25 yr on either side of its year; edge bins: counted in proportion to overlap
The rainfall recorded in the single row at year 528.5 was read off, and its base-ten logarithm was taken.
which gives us 2.53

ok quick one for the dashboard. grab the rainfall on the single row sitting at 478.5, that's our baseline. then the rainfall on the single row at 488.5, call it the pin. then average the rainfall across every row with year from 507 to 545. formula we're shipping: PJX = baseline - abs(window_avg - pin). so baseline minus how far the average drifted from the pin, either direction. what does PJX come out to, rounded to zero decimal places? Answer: 303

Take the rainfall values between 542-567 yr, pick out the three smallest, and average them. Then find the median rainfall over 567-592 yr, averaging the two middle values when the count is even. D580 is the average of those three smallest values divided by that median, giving 1.00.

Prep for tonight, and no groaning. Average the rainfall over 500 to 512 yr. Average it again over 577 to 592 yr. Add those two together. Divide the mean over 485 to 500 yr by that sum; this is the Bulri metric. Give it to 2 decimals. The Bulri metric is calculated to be 0.57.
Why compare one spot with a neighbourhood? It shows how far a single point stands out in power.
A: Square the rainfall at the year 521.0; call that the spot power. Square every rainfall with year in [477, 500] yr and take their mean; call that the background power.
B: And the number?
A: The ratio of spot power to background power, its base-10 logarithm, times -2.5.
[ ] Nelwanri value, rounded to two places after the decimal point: -0.19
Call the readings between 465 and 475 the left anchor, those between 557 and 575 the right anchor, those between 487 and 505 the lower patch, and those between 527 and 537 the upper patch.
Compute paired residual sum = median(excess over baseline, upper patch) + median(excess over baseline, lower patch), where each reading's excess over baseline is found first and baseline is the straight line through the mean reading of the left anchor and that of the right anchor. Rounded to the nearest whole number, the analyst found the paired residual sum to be 18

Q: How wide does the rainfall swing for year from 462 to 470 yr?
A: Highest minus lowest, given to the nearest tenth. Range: 12.1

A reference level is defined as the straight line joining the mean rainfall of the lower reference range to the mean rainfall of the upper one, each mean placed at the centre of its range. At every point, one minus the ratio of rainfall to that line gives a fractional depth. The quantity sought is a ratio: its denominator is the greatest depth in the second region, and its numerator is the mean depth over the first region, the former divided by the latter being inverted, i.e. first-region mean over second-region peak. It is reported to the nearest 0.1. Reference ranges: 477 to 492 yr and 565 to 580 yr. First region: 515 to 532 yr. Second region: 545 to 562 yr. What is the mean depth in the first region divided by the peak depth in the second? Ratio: 0.0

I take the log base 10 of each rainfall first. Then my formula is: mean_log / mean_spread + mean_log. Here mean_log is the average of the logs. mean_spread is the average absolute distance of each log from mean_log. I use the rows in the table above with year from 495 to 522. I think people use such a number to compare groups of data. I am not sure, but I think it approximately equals 181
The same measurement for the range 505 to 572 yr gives 156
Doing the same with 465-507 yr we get 97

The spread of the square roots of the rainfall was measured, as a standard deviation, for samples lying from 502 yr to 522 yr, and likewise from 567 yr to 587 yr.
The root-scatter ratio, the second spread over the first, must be 5.0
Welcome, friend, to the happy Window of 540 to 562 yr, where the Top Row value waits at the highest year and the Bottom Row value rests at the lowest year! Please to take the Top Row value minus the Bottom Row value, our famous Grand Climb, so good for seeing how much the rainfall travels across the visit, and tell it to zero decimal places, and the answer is 4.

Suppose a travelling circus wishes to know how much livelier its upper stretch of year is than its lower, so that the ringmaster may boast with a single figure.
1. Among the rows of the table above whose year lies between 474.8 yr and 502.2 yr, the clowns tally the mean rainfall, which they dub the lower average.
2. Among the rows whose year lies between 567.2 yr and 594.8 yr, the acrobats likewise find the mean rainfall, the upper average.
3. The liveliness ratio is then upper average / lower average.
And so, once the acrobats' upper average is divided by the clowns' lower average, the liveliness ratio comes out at 0.91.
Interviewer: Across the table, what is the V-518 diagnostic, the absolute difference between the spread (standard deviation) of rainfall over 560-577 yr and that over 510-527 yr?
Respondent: 0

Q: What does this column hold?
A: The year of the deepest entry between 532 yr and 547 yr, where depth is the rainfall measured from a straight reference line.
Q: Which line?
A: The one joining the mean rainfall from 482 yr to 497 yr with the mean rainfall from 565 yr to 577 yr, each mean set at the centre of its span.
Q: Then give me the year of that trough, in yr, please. 536.0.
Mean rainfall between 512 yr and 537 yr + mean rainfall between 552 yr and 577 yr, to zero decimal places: 692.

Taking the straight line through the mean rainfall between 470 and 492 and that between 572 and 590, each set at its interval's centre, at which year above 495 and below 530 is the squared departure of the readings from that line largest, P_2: 518.5 yr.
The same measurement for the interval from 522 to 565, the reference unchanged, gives 563.5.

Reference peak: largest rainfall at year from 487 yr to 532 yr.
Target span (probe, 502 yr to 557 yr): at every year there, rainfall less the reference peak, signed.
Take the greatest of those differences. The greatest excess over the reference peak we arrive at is 2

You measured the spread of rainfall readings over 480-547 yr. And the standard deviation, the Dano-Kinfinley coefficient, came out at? 14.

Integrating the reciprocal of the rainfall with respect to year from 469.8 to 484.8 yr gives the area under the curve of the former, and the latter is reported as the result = 0.0522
